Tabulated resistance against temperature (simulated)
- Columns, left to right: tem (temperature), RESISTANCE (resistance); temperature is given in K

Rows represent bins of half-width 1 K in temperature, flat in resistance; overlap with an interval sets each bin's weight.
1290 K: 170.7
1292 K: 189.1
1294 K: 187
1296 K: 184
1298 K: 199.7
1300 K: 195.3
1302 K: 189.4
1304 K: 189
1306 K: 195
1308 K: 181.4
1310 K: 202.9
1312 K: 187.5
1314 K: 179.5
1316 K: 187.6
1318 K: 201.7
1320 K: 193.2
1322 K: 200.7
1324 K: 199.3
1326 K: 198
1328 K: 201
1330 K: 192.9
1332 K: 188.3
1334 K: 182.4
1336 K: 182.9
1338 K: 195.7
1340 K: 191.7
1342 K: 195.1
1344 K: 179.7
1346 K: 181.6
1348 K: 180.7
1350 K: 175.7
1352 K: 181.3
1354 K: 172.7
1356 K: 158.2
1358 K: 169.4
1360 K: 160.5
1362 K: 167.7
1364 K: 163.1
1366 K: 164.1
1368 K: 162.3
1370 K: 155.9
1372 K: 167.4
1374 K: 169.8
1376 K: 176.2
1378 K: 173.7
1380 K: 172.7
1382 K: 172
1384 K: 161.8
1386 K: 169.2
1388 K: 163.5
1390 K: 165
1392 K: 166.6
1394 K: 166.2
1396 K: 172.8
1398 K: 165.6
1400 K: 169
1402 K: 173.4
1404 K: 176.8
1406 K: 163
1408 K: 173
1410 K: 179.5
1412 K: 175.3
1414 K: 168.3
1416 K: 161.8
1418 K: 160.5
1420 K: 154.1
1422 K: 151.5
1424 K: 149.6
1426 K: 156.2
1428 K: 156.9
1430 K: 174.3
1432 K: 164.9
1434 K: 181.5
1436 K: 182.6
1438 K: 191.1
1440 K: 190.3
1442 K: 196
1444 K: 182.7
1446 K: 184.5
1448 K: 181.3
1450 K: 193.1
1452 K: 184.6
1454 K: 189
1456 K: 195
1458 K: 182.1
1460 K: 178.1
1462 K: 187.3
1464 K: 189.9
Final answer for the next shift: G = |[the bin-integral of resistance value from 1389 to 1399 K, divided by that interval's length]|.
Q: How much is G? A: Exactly 167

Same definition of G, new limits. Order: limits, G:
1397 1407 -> 170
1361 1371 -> 163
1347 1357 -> 174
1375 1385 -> 171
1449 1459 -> 189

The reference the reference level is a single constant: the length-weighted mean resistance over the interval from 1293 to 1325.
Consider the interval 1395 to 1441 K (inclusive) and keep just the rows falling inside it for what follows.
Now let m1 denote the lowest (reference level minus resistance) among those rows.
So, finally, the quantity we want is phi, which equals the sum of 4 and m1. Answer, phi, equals 5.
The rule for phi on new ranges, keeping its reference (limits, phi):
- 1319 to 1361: -5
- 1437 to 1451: 0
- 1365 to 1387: 20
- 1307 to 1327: -7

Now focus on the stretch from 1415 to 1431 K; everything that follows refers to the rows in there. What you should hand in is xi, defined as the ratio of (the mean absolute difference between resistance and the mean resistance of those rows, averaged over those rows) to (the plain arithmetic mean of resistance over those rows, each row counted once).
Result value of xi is 0.035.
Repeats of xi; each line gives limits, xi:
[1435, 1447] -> 0.024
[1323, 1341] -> 0.028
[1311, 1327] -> 0.034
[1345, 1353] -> 0.011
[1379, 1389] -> 0.025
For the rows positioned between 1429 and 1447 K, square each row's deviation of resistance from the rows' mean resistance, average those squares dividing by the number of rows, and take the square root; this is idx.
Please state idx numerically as 9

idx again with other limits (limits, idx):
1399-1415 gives 5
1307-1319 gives 9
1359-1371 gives 4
